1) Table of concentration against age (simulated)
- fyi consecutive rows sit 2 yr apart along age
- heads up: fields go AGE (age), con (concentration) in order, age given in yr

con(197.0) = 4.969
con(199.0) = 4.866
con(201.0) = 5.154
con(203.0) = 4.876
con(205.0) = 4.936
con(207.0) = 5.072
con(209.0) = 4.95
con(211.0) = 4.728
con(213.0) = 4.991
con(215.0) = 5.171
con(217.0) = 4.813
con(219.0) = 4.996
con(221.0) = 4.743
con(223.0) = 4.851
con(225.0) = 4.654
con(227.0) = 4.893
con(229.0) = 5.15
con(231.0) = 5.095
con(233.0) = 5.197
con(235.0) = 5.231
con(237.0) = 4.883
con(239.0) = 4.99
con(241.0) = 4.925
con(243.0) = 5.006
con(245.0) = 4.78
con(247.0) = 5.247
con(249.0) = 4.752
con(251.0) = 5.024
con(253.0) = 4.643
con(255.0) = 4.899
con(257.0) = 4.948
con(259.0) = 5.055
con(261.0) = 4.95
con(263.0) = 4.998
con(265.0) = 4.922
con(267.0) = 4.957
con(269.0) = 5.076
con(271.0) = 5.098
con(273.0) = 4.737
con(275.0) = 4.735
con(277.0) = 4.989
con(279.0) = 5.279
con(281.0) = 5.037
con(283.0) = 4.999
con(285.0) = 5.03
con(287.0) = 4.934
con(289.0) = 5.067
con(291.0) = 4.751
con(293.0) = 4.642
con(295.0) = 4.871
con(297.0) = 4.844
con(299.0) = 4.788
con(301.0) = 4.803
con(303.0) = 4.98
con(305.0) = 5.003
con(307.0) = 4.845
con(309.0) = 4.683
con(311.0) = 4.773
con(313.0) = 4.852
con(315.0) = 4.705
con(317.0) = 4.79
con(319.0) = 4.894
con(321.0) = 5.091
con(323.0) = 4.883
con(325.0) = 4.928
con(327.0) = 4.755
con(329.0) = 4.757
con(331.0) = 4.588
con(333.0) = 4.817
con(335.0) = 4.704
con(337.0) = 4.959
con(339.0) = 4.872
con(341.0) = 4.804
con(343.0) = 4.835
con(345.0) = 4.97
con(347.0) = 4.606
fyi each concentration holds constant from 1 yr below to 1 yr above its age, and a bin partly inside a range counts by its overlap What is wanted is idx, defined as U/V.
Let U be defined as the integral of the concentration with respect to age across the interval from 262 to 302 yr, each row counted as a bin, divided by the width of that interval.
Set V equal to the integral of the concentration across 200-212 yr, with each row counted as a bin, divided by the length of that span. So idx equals 0.99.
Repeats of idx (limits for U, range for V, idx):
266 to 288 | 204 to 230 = 1.01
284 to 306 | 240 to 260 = 0.99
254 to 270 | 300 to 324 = 1.02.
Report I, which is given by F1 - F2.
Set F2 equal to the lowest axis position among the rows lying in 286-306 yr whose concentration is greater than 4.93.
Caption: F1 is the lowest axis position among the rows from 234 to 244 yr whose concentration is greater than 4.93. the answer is -52 yr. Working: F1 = 235.0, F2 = 287.0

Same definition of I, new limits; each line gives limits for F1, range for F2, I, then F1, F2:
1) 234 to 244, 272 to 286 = -42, 235.0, 277.0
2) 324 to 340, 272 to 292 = 60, 337.0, 277.0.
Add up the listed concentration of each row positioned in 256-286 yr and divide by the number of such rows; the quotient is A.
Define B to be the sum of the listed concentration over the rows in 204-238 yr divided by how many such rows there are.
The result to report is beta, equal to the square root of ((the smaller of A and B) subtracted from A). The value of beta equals 0.2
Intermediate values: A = 4.99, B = 4.96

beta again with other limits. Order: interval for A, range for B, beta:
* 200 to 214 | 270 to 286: 0.0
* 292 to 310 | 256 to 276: 0.0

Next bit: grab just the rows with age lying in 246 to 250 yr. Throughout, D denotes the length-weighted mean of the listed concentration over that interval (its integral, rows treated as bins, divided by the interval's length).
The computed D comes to 5.00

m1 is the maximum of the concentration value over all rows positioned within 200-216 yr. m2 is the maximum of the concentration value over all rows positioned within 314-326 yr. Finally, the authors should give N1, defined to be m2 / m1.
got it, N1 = 0.98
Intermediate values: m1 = 5.171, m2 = 5.091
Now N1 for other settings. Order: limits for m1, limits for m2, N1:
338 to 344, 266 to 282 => 1.08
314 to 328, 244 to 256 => 1.03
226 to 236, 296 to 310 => 0.96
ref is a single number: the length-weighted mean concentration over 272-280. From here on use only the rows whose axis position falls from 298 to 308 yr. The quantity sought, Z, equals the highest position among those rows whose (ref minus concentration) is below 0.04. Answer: 305.0 yr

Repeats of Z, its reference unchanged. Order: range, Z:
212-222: 219.0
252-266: 265.0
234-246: 243.0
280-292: 289.0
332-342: 337.0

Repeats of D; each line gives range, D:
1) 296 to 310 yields 4.85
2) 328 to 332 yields 4.67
